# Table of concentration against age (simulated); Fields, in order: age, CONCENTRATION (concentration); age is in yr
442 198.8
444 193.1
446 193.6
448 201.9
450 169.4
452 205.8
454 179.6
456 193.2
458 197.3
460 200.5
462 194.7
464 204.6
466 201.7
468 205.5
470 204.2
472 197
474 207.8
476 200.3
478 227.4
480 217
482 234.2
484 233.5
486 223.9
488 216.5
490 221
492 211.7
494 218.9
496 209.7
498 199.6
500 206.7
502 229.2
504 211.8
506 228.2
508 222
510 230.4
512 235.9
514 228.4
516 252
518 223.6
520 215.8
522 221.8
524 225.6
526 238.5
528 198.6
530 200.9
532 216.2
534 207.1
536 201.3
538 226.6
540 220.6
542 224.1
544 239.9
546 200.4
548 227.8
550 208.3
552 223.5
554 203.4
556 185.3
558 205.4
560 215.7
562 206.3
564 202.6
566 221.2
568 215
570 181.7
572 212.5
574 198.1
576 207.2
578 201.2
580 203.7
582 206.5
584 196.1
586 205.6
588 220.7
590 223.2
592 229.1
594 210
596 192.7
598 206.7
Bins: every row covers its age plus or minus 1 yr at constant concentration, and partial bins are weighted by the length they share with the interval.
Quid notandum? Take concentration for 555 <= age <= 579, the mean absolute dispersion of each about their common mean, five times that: 44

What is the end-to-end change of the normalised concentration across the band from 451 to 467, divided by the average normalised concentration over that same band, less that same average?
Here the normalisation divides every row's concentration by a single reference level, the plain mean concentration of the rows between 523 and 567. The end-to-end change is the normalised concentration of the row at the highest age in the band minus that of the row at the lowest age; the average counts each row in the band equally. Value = -0.94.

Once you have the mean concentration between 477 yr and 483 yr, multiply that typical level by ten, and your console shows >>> 2262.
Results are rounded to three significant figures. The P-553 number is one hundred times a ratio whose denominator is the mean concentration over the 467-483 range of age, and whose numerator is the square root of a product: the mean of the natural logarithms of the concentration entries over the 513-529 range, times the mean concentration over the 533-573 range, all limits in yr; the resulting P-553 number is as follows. 16.0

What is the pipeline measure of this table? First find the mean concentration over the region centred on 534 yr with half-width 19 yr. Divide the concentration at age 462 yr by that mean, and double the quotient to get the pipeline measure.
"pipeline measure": 1.77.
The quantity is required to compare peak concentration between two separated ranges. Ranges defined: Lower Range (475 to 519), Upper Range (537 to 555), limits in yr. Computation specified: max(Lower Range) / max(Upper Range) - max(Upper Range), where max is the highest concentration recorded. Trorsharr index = -239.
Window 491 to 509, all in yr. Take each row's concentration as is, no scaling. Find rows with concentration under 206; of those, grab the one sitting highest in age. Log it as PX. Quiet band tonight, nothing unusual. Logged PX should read 498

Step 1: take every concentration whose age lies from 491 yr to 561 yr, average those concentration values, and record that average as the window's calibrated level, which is 218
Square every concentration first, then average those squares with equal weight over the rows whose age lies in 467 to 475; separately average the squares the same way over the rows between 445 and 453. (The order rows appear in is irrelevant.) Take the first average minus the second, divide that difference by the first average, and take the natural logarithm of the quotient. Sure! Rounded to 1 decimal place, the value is -2.3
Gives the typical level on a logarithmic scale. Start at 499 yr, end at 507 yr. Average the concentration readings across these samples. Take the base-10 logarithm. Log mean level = 2.340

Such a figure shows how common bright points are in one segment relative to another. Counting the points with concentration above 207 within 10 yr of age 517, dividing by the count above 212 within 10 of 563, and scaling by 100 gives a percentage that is 250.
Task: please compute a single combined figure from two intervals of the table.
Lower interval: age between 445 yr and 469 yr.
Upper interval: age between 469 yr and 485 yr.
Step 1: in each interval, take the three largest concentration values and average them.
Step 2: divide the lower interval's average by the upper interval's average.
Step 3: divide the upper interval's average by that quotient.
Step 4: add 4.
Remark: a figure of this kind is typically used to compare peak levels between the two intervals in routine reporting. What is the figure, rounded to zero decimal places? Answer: 265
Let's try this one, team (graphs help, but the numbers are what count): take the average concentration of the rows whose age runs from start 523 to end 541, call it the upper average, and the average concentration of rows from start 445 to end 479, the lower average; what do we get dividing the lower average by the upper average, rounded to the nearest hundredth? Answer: 0.93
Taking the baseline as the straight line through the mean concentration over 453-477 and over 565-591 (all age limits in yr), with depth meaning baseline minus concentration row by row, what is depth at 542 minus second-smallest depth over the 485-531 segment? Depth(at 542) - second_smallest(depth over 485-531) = 16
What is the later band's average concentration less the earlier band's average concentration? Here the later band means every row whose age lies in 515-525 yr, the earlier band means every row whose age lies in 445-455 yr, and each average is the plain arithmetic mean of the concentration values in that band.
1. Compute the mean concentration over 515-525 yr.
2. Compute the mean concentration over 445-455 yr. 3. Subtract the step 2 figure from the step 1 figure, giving 38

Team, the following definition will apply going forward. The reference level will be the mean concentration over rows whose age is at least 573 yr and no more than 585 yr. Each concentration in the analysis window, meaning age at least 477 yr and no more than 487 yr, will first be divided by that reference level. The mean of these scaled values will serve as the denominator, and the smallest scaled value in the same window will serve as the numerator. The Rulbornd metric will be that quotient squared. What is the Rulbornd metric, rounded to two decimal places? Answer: 0.91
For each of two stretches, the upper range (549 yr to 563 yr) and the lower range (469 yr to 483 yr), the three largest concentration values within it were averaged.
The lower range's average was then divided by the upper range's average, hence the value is 1.05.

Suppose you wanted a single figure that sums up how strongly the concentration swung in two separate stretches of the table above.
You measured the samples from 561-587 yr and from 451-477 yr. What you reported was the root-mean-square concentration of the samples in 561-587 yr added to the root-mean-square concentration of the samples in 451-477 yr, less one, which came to 403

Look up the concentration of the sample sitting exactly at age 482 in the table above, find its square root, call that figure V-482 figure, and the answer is 15.30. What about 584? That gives 14.00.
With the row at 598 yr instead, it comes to 14.38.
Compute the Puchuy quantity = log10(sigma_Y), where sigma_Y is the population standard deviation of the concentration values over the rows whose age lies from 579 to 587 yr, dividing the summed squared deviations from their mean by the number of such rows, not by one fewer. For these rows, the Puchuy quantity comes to 0.61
